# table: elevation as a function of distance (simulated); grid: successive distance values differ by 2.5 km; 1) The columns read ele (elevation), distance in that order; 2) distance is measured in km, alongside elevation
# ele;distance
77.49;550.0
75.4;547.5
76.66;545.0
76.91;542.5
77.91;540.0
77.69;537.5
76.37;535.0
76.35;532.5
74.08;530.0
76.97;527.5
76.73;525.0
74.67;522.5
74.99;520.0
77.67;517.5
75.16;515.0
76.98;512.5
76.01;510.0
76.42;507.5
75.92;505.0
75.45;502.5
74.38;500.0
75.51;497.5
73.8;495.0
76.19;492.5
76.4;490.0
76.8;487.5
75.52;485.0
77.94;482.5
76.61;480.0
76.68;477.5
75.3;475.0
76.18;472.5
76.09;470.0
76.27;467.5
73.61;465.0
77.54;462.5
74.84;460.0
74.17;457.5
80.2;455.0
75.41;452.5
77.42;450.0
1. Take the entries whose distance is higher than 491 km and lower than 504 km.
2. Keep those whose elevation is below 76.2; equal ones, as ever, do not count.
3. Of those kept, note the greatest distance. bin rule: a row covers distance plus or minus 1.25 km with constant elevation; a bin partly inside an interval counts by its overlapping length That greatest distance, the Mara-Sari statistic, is 502.5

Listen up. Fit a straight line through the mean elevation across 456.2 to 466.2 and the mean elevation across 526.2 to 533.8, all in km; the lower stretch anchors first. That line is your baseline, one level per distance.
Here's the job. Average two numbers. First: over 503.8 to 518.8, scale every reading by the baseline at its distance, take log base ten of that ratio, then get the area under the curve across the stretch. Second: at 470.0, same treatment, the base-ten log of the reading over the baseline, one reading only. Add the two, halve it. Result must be 0.035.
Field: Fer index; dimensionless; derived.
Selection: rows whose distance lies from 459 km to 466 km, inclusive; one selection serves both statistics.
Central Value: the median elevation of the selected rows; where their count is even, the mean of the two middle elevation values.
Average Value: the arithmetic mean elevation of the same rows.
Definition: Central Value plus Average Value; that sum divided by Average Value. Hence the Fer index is 1.99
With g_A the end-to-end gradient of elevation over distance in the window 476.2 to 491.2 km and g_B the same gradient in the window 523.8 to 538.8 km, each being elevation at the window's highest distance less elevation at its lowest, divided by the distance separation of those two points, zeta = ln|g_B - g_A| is -2.3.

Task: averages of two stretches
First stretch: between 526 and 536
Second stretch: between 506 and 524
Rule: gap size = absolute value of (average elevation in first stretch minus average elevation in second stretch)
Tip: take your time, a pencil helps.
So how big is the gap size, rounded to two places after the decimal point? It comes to 0.04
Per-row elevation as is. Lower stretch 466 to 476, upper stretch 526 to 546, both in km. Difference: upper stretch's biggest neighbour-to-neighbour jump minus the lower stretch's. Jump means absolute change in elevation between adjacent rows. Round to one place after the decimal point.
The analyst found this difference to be 2.0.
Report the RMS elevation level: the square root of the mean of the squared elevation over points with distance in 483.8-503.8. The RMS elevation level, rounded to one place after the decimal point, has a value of 75.5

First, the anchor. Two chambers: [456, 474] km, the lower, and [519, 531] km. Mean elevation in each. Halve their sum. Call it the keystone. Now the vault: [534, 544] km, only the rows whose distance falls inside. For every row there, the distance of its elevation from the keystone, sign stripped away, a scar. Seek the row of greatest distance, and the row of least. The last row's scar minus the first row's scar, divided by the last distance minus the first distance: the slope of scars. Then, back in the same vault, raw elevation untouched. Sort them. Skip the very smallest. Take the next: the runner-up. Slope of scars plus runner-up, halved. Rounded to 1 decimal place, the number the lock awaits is 38.5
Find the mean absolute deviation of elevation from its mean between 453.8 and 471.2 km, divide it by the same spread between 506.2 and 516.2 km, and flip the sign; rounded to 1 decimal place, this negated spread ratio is -2.9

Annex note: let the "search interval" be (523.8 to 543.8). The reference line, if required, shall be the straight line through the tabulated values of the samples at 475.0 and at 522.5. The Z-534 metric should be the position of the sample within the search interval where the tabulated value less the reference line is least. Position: 530.0 km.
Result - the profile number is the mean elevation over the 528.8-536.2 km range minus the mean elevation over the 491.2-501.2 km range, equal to 0.6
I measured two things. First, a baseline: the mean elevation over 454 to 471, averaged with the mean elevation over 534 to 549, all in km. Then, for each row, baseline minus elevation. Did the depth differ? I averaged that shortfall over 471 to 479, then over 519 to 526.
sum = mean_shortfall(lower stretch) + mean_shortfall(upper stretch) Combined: 1.4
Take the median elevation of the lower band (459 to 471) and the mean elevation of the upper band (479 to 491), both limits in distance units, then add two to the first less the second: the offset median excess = 1.4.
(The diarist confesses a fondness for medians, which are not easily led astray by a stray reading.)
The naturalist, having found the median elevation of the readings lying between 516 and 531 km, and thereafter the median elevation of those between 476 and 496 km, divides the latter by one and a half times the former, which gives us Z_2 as 0.672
